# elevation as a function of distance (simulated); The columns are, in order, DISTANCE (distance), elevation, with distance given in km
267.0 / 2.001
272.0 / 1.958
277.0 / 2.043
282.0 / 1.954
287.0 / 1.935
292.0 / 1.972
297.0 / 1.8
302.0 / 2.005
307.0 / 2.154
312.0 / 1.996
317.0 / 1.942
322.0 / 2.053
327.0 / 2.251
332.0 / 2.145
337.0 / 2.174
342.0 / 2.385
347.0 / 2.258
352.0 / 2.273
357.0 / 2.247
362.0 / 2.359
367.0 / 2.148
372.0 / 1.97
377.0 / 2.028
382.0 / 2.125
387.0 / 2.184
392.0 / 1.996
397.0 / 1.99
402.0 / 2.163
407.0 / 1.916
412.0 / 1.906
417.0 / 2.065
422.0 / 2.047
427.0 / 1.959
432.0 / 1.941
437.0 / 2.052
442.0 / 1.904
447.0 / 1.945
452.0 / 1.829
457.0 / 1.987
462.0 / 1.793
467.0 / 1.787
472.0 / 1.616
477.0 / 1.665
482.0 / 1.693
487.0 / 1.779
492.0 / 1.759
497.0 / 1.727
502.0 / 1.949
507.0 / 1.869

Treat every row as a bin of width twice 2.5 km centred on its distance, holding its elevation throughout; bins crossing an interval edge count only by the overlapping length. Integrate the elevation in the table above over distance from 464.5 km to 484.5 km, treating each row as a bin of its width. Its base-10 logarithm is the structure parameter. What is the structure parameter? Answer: 1.53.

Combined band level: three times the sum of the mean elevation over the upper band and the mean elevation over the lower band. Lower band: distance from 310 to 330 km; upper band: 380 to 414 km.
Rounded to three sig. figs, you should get 12.3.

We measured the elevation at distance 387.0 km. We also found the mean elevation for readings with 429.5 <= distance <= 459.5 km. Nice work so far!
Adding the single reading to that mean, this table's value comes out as 4.13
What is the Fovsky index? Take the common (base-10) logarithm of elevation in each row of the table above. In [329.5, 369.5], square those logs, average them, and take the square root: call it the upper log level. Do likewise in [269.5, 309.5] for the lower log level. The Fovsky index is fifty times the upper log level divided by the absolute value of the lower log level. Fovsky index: 59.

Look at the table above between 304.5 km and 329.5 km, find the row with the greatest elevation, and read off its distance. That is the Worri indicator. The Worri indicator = 327.0 km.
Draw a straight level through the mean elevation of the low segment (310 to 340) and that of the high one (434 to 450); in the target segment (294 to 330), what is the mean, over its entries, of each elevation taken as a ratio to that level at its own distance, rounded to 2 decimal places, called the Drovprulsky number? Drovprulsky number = 0.96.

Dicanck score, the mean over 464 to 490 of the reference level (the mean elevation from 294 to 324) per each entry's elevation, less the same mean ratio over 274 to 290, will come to 0.16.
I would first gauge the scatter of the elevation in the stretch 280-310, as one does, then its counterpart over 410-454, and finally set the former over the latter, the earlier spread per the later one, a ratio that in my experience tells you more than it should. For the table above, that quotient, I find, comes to 1.4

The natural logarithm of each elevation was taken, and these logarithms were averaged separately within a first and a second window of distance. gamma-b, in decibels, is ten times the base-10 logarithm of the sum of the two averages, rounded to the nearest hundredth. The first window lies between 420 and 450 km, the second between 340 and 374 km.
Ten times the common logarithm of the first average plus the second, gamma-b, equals 1.71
